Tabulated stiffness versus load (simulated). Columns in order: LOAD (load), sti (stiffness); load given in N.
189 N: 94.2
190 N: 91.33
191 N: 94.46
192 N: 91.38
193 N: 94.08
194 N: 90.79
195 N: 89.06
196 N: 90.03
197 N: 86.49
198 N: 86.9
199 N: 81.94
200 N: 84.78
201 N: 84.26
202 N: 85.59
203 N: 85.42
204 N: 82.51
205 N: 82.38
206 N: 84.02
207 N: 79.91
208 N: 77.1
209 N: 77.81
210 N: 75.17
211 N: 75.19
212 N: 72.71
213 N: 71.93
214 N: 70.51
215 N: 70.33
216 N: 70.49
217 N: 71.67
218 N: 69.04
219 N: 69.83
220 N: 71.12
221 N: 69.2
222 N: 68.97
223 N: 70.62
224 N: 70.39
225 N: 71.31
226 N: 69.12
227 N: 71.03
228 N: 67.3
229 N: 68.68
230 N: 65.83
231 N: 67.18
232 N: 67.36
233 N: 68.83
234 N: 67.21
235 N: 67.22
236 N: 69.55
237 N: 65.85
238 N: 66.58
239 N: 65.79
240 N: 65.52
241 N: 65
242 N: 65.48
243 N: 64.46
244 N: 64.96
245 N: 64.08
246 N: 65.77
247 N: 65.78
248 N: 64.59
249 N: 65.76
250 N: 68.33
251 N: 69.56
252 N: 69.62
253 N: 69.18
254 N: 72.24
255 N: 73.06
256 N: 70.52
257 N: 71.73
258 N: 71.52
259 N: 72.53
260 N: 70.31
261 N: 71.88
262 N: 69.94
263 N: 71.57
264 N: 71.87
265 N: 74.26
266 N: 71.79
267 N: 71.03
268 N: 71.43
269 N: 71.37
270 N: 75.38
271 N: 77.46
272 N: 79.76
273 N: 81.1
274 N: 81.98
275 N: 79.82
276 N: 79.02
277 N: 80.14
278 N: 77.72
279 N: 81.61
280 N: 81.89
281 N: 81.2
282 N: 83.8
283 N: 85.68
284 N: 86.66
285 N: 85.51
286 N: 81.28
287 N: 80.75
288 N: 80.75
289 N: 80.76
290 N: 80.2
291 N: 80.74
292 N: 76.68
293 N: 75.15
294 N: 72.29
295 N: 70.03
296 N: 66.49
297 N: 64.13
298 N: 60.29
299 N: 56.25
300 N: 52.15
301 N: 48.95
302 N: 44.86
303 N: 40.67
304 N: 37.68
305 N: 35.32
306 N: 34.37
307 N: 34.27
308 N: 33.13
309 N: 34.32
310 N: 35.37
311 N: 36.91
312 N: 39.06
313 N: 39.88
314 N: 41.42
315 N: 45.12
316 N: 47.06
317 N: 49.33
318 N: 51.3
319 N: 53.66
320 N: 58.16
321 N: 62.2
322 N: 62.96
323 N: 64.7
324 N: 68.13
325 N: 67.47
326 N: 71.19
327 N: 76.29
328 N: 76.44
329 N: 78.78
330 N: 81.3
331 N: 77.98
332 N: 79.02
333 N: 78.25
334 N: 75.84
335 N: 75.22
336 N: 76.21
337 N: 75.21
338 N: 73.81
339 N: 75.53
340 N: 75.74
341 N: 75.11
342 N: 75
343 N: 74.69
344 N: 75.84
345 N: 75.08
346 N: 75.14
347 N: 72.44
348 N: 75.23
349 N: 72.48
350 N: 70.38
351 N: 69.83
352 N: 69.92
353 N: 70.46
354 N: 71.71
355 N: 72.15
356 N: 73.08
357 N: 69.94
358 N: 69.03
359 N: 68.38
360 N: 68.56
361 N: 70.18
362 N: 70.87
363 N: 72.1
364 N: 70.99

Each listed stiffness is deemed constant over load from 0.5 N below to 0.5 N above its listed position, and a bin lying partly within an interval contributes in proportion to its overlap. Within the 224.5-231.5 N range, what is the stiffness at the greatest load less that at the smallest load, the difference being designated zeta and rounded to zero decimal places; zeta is -4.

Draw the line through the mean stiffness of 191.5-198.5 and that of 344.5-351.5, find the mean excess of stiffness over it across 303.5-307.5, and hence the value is -42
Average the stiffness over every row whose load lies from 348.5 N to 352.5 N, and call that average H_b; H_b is 71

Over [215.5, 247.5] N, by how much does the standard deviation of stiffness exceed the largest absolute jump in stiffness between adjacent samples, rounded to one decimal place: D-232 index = -1.5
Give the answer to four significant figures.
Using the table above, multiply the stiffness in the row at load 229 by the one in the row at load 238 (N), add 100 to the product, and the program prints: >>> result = 4673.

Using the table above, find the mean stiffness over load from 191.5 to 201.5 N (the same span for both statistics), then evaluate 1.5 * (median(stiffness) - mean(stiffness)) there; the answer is 0.0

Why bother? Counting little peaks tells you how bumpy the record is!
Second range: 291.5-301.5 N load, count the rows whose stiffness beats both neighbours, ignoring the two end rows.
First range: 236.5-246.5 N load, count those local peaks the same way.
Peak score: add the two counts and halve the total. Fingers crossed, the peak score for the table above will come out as 1.5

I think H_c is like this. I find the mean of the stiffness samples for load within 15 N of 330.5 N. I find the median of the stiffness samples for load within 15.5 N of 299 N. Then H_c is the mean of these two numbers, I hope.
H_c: 63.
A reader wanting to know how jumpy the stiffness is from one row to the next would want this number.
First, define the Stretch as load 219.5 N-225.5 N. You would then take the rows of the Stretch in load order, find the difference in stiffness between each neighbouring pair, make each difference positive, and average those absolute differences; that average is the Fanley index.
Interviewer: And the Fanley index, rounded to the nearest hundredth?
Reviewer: 0.99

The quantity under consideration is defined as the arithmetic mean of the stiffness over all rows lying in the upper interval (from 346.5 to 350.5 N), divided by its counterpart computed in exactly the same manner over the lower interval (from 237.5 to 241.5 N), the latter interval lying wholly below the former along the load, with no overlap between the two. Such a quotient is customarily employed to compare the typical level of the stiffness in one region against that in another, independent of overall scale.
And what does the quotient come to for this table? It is 1.11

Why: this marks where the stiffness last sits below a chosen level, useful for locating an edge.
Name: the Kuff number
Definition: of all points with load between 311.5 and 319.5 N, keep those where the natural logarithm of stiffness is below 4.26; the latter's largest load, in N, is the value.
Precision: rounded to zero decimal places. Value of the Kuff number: 319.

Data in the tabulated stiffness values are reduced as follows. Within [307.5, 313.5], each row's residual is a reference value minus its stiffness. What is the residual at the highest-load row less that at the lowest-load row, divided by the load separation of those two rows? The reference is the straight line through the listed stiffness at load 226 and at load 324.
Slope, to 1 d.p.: -1.4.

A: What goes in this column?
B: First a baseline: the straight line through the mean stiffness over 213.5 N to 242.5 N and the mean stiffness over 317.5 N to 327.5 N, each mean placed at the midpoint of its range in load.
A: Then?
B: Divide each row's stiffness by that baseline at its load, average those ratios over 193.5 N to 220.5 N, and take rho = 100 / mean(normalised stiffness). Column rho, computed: 88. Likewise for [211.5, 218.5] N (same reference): 98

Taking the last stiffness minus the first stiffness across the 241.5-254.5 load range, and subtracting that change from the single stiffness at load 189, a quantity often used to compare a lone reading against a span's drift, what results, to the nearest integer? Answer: 87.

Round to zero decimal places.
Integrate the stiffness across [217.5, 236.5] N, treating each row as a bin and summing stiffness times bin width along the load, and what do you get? 1310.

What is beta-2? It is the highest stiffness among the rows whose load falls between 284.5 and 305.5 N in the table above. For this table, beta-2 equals 85.51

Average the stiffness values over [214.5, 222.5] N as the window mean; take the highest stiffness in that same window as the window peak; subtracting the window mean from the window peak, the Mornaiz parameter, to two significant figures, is 1.6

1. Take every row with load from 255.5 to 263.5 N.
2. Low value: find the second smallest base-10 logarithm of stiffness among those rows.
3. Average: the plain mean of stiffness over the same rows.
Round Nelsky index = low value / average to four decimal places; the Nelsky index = 0.0259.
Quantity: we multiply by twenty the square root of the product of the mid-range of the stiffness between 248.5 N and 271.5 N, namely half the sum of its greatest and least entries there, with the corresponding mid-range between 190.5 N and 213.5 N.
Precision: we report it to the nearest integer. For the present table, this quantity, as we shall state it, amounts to 1544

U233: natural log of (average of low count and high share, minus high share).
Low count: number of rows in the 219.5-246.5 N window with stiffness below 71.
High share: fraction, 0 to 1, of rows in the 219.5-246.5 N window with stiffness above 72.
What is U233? 2.5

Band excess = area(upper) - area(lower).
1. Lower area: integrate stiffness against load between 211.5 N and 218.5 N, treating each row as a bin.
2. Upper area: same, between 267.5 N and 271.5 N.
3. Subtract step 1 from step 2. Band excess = -201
